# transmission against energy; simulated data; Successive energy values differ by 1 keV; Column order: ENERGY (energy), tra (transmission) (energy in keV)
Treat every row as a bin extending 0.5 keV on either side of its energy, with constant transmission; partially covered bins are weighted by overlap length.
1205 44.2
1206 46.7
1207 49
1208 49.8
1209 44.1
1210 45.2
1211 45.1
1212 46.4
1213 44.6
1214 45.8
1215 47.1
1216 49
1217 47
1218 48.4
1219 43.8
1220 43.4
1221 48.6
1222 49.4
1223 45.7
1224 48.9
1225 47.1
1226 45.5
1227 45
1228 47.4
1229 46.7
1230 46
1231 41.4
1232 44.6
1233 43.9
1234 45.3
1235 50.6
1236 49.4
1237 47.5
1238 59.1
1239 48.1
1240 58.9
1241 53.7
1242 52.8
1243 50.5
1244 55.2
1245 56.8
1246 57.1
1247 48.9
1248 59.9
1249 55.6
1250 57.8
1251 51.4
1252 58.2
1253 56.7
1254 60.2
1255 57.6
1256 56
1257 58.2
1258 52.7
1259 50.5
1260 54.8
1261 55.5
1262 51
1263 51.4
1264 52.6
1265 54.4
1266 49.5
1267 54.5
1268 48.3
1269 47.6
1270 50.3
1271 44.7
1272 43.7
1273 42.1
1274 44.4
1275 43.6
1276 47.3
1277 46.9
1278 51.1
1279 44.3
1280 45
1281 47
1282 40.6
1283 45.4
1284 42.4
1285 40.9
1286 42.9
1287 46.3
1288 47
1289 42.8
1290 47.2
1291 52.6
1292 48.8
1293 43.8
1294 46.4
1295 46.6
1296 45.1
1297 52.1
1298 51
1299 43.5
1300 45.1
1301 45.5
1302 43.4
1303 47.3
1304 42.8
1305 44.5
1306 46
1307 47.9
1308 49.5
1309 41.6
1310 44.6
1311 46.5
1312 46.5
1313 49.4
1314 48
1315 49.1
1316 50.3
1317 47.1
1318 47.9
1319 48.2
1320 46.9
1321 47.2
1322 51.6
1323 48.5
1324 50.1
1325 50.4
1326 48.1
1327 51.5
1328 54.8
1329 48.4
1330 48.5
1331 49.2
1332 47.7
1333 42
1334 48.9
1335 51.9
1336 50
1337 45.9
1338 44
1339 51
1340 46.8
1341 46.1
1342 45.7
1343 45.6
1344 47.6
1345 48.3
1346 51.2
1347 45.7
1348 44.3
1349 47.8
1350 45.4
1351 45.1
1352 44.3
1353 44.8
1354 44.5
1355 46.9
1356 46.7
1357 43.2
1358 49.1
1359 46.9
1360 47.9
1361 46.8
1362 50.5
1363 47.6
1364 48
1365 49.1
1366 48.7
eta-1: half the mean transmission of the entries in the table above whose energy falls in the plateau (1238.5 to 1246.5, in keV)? 27.1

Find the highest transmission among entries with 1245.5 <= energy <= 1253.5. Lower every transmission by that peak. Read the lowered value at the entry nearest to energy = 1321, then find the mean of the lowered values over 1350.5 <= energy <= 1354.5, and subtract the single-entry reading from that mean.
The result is -2.5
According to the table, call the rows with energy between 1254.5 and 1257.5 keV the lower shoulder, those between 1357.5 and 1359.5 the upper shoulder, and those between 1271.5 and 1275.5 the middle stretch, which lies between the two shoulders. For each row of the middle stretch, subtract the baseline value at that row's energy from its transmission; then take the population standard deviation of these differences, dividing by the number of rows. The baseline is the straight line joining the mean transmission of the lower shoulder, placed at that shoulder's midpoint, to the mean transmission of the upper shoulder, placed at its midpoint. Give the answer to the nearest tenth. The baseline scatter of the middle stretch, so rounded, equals 0.9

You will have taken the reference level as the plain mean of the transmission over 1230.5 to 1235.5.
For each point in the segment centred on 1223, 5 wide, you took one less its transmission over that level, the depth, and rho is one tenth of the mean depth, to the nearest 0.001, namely -0.006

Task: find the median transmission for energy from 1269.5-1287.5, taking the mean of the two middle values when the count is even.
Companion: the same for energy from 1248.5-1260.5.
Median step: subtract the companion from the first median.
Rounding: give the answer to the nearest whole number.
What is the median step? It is -12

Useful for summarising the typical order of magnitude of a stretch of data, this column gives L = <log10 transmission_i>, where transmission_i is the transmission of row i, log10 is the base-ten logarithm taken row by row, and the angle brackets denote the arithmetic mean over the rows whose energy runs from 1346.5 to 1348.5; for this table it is 1.65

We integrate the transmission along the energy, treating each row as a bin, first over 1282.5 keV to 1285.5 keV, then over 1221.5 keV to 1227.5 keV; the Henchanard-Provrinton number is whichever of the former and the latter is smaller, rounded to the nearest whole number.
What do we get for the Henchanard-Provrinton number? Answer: 129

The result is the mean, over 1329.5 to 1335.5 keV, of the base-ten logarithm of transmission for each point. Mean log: 1.68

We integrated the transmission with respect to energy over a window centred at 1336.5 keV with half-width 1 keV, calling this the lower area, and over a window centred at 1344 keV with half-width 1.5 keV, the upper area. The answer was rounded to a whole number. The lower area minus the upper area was -46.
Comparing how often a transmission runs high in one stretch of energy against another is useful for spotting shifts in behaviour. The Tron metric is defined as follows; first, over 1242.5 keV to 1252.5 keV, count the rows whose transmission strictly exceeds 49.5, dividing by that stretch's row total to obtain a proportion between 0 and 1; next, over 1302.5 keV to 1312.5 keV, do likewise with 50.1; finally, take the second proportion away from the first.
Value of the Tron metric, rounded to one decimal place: 0.9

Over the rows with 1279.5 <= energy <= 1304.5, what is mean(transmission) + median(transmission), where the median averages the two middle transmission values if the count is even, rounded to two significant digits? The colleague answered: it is 91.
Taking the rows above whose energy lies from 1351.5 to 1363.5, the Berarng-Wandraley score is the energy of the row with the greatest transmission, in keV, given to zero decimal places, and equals 1362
